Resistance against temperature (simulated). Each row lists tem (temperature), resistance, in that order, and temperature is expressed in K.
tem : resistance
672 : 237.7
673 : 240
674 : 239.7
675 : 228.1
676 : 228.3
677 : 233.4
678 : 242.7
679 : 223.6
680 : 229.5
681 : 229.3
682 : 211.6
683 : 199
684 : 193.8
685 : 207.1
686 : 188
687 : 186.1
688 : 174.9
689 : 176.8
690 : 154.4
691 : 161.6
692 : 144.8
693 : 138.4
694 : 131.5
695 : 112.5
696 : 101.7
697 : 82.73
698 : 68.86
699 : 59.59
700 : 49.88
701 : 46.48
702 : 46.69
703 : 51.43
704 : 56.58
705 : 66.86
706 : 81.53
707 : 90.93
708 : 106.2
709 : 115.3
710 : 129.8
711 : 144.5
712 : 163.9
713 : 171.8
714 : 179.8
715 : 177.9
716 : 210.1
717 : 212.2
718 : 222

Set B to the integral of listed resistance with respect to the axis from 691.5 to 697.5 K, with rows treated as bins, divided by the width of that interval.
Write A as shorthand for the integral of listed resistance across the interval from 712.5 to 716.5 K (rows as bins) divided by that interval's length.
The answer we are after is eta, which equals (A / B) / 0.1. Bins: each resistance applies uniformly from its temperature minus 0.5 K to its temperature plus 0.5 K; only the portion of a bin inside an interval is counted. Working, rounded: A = 185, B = 119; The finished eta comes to 15.6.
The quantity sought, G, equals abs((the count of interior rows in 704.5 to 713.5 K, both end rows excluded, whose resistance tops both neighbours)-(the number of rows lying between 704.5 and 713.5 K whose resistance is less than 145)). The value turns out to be 7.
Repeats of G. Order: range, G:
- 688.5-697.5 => 5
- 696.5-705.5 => 9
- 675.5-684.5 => 2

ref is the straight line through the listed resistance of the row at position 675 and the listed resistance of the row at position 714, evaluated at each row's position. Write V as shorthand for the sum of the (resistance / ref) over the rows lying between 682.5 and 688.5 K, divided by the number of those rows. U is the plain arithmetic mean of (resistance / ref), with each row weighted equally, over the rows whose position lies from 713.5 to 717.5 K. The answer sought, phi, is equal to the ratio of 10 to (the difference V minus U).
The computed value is -48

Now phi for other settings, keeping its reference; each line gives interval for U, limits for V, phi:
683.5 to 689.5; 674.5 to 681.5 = 66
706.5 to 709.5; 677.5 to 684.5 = 23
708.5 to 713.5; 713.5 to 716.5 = 37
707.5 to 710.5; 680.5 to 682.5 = 27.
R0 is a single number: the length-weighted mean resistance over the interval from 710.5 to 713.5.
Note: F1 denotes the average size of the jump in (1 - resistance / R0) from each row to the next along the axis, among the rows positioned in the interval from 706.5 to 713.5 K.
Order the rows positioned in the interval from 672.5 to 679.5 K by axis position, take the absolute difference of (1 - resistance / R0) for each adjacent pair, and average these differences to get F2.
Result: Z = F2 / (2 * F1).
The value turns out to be 0.28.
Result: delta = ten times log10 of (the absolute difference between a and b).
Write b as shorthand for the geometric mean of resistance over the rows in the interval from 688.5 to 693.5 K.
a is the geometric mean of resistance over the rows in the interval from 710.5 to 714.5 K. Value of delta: 10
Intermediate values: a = 164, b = 155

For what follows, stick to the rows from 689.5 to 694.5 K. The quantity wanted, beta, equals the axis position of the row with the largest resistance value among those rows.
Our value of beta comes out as 691 K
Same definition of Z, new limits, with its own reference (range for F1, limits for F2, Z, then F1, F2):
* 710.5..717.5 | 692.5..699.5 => 0.55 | 0.074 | 0.082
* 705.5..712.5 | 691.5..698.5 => 0.46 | 0.086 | 0.079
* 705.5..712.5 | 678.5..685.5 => 0.33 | 0.086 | 0.057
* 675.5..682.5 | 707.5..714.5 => 0.64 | 0.060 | 0.077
